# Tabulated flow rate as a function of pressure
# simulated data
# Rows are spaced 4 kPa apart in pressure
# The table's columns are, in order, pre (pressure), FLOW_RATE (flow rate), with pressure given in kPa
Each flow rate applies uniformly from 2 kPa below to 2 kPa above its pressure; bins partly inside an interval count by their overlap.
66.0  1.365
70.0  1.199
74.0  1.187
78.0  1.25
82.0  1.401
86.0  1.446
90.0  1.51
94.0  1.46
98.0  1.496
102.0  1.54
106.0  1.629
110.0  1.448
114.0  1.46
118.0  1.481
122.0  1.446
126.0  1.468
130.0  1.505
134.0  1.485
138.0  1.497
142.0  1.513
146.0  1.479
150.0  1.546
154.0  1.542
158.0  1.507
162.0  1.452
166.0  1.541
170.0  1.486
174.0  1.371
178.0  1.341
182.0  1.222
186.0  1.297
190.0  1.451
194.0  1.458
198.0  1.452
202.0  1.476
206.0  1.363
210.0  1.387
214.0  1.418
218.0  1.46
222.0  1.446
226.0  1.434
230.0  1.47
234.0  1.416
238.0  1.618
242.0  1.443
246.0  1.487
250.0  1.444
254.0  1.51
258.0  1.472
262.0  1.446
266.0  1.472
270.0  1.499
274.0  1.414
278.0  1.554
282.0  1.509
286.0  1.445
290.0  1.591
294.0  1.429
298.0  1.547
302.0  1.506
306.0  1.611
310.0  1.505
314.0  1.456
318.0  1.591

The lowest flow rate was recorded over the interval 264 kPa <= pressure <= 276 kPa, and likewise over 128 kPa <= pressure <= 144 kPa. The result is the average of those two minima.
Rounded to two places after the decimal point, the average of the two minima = 1.45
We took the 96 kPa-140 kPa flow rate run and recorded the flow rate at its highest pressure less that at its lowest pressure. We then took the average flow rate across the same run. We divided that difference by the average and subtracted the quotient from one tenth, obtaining 0.10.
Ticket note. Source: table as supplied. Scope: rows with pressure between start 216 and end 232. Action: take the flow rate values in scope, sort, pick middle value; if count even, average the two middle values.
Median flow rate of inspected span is 1.45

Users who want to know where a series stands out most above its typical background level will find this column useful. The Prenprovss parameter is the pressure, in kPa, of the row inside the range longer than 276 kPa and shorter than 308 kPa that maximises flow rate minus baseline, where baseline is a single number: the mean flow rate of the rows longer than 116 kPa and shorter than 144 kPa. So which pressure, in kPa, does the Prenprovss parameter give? 306.0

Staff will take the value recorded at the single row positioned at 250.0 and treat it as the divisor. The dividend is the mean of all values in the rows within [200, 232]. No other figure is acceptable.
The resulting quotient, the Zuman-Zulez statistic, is 0.99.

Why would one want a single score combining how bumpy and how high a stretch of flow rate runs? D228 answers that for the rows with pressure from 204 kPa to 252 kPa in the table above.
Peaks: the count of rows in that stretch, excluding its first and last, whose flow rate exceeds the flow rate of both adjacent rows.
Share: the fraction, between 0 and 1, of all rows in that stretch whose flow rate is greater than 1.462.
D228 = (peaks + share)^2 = 18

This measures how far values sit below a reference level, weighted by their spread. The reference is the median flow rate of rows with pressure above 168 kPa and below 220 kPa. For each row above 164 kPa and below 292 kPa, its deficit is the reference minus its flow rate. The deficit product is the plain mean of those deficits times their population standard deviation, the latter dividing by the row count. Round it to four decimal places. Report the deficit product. -0.0025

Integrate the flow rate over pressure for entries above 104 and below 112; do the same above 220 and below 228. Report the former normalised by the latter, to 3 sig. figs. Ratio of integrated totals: 1.07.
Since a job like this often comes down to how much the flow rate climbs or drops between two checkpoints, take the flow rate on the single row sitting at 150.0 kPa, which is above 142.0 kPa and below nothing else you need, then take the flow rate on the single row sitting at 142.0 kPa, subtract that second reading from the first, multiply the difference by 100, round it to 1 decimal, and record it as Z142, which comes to 3.3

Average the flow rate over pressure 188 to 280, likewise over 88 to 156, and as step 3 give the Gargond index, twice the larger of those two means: 3.00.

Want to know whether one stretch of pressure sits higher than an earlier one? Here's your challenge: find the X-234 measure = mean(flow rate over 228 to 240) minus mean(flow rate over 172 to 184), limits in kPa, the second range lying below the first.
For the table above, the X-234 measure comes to 0.19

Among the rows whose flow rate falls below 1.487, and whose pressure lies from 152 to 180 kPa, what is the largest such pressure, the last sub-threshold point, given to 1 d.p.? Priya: 178.0 kPa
